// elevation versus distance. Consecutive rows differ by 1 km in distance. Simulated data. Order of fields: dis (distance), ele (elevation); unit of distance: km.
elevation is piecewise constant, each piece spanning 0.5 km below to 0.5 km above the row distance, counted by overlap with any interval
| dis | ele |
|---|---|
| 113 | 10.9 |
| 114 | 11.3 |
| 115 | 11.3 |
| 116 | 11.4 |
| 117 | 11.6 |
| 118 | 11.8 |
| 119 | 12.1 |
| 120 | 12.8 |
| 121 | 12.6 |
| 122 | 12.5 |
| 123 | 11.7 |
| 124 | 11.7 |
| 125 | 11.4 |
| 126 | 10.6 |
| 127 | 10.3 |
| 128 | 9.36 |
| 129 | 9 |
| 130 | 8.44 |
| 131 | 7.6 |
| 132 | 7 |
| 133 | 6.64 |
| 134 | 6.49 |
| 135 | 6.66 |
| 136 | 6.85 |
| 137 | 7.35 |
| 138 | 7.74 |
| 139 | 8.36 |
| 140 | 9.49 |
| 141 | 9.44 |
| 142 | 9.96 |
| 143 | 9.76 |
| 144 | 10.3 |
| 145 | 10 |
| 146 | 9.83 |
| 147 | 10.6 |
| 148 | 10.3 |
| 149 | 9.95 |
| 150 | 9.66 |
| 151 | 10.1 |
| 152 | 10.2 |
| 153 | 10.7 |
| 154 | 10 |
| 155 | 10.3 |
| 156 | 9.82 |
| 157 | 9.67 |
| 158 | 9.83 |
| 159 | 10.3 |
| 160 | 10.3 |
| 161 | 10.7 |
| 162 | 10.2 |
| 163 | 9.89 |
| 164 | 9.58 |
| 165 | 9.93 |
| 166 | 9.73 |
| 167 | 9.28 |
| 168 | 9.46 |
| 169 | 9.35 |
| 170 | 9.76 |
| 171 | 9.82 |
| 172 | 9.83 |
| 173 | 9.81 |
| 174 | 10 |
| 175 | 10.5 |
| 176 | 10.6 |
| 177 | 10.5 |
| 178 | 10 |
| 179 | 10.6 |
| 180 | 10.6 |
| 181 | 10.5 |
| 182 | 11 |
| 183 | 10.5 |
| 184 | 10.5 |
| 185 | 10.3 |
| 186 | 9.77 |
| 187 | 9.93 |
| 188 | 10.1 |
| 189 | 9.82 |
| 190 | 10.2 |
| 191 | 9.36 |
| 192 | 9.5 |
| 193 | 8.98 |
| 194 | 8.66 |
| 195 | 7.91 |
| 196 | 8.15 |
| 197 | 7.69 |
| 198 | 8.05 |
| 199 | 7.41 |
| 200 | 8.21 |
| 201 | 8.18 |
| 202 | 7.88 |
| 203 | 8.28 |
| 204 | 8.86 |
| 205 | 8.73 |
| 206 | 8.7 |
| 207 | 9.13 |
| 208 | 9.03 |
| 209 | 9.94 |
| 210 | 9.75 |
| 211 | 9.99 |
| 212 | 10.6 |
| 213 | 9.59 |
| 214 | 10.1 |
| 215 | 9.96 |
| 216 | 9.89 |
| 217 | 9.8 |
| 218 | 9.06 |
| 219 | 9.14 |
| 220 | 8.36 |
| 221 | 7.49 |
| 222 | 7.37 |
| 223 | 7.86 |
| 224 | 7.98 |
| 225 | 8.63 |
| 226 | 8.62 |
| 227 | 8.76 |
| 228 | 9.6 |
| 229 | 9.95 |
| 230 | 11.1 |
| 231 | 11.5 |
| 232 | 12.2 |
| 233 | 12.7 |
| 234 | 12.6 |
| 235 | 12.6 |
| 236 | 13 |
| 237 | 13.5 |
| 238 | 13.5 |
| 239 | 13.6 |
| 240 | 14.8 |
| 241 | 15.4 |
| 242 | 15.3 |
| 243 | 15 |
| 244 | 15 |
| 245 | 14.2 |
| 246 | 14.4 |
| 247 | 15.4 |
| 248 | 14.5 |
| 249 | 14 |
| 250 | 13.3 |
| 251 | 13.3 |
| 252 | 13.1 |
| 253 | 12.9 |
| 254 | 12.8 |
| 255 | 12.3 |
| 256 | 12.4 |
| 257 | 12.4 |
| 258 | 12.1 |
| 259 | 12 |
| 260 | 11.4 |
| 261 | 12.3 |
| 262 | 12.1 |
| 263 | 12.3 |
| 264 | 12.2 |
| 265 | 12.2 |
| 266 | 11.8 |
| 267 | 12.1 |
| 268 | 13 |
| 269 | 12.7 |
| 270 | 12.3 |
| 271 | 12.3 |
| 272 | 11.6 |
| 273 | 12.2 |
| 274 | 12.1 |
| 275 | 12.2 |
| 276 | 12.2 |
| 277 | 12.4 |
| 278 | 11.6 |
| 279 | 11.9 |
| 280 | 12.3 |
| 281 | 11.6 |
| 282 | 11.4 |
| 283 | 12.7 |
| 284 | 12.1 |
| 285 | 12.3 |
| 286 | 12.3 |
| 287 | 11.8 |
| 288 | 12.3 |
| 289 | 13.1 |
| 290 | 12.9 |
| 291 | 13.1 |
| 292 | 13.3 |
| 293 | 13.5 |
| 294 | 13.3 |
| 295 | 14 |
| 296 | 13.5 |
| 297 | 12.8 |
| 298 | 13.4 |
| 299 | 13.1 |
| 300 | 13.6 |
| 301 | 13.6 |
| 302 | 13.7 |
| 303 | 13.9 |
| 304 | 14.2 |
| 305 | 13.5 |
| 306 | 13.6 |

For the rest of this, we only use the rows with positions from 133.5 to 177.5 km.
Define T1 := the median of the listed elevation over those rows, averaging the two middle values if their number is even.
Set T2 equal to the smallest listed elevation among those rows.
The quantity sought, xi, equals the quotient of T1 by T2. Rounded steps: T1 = 9.8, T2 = 6.49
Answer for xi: 1.51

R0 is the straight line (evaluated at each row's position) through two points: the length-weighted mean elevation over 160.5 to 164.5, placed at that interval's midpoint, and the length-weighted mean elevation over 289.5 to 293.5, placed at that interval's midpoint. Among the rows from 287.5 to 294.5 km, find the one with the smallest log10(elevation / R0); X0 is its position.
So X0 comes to 288 km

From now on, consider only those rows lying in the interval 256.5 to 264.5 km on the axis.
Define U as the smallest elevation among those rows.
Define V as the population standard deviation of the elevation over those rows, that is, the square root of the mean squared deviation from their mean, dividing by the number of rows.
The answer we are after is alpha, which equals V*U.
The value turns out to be 3.3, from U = 11.4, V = 0.29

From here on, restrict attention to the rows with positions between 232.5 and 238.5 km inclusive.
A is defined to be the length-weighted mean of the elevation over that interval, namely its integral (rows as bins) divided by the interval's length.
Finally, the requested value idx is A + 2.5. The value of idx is 15.5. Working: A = 13.0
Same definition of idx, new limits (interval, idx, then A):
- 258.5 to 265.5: 14.6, 12.1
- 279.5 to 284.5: 14.5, 12.0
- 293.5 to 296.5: 16.1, 13.6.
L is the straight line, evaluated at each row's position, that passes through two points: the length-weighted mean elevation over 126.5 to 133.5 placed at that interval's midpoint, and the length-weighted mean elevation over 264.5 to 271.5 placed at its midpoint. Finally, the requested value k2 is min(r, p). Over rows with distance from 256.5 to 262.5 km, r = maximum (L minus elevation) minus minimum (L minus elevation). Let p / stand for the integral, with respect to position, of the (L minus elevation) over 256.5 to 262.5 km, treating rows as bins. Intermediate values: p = 0.3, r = 1.09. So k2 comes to 0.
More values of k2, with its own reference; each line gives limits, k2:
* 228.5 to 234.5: -2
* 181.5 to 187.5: -2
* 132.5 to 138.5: 1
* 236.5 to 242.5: -17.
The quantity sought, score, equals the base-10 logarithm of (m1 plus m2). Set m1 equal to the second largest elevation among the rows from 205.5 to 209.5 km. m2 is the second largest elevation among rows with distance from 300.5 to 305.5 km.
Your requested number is 1.36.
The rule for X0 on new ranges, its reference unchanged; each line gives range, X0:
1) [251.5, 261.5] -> 260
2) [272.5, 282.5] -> 282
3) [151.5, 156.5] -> 156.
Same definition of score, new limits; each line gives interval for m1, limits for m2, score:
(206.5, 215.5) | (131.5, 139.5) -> 1.25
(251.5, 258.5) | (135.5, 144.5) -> 1.36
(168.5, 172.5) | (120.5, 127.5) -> 1.35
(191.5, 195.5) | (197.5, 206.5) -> 1.25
